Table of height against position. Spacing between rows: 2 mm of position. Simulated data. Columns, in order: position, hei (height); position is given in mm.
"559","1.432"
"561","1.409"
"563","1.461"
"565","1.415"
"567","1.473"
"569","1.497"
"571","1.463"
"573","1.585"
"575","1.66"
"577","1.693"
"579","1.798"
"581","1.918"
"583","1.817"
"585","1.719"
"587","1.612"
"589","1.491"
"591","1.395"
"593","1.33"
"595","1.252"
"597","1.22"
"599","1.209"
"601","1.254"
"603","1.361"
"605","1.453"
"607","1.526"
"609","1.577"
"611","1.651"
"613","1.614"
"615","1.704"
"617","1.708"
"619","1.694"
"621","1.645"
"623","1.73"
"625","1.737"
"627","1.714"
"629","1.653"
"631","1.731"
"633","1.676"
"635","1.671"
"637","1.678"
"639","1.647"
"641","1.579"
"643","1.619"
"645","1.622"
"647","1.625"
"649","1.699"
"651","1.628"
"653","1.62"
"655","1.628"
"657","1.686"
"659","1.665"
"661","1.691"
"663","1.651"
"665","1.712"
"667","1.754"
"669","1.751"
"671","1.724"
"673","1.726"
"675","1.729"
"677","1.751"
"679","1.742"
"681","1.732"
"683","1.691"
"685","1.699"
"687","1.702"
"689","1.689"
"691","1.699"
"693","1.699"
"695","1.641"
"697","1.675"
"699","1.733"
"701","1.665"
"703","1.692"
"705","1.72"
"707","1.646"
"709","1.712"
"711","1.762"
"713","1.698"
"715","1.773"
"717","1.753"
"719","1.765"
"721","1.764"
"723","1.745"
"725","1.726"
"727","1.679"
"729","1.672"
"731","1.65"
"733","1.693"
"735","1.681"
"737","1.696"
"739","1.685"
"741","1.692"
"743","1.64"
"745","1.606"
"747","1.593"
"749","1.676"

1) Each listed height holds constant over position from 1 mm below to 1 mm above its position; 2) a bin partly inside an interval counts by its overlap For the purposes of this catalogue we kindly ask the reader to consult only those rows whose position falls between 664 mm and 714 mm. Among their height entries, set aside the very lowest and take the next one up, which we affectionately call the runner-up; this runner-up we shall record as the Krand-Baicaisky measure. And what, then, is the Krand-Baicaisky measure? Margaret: 1.646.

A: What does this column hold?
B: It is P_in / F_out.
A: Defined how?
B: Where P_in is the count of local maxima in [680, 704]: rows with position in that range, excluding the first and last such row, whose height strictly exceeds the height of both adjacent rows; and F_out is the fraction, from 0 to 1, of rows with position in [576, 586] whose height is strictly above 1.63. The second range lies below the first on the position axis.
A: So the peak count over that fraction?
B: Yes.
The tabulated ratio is 2.0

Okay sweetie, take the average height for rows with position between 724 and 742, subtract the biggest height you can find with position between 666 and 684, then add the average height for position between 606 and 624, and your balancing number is 1.58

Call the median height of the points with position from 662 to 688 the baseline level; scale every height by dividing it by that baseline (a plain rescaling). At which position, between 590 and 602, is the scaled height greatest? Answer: 591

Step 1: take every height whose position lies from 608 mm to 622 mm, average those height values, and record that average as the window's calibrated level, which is 1.66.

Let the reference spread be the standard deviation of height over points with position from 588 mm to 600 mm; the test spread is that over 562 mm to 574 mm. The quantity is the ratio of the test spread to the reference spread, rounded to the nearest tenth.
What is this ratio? 0.5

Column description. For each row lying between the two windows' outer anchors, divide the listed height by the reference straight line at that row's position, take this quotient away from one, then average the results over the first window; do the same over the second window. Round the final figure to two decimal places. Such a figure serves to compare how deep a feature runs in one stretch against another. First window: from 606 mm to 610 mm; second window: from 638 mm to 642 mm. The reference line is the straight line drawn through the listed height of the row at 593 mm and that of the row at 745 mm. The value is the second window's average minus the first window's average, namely 0.00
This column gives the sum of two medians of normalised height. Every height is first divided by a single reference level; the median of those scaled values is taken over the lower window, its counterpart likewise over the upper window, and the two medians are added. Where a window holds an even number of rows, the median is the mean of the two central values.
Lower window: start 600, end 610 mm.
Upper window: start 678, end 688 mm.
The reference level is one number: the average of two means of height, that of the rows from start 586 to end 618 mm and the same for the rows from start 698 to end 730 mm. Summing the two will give 1.98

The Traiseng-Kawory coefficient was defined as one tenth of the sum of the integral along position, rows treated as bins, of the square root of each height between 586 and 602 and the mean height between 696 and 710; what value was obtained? 2.0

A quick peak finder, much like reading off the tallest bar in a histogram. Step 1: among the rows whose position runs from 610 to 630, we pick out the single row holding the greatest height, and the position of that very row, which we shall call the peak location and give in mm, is 625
